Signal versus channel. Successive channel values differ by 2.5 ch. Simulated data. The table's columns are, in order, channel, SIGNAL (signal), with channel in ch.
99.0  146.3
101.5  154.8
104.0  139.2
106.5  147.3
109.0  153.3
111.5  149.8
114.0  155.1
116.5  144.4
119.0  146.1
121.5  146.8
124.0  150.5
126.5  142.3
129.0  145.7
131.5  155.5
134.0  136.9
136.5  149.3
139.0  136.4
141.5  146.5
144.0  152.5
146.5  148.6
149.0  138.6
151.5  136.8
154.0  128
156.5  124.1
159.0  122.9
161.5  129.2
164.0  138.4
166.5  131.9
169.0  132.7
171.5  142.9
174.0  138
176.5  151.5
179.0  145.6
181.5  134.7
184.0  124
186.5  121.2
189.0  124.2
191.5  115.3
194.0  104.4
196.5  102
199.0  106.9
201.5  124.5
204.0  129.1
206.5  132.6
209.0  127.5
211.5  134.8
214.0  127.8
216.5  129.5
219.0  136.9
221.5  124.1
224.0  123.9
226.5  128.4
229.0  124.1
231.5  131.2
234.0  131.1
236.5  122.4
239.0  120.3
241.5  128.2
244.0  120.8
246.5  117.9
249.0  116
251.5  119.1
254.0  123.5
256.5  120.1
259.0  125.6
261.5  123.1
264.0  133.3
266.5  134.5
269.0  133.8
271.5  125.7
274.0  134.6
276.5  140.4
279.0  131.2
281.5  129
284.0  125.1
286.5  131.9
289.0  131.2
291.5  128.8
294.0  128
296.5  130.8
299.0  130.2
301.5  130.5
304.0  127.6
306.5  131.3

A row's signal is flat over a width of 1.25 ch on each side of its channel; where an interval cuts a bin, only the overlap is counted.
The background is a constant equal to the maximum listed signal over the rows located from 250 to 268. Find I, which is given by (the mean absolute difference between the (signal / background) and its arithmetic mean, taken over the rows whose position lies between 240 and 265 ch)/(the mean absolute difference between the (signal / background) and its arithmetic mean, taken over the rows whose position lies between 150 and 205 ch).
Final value 0.4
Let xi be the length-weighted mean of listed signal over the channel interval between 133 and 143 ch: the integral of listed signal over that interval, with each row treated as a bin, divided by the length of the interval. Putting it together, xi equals 143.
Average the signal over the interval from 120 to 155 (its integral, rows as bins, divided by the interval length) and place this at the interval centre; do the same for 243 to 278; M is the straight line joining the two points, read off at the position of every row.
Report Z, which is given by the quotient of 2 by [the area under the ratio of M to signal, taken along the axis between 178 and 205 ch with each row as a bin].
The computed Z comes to 0.065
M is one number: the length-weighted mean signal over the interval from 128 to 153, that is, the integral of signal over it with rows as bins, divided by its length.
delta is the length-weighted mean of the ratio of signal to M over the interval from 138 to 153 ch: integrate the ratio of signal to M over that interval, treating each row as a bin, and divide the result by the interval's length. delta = 0.990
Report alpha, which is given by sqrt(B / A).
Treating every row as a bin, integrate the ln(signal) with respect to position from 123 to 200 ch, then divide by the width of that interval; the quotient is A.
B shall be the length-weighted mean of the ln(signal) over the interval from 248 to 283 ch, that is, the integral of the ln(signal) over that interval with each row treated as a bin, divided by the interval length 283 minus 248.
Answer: 1.00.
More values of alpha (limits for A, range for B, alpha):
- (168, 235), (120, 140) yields 1.01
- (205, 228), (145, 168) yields 1.00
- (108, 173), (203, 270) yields 0.99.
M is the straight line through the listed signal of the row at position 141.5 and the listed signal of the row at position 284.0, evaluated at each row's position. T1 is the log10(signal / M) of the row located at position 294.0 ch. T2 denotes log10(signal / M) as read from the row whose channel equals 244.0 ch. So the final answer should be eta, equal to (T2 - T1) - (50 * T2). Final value 1.7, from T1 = 0.015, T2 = -0.036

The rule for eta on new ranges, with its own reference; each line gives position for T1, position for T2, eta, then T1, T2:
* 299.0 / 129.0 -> 0.4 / 0.025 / -0.008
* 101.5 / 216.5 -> 0.9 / 0.006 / -0.019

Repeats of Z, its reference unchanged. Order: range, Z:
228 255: 0.071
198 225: 0.070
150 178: 0.068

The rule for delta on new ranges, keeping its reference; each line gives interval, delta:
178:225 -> 0.862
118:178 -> 0.972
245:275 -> 0.868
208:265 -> 0.869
